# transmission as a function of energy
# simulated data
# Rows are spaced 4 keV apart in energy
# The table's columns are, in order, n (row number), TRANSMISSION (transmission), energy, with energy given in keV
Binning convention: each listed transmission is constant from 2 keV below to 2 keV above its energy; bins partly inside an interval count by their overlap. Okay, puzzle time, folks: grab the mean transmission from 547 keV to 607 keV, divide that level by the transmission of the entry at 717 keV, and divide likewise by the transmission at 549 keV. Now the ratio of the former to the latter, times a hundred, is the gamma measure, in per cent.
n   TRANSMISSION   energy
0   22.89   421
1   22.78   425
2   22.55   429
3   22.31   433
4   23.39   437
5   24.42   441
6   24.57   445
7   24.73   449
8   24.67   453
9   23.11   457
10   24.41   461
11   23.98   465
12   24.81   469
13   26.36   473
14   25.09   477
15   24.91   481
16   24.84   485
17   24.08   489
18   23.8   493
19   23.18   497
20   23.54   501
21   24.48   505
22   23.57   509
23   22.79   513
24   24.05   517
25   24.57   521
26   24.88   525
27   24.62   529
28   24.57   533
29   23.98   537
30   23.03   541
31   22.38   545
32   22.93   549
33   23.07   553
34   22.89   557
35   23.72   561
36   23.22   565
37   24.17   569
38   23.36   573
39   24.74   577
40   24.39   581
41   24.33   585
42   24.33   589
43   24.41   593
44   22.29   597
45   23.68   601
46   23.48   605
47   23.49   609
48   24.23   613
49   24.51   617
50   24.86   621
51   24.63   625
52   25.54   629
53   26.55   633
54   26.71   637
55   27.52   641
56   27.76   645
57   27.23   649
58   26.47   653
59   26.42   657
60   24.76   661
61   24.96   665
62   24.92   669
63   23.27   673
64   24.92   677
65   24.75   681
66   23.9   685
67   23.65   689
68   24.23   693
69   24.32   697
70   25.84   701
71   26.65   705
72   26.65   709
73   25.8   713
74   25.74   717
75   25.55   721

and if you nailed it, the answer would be 89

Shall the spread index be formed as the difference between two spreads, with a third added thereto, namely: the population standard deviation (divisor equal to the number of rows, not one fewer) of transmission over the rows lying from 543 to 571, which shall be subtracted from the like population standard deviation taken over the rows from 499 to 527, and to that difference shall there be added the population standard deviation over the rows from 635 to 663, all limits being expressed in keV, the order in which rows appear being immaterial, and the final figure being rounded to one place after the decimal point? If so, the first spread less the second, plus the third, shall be 1.1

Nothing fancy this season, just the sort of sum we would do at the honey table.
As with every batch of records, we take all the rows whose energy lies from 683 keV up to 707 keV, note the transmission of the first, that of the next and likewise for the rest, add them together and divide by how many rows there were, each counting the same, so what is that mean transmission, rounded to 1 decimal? 24.8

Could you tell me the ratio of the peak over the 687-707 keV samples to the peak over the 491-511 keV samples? 1.09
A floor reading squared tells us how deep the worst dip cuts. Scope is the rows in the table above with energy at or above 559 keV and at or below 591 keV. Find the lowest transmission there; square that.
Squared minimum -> 539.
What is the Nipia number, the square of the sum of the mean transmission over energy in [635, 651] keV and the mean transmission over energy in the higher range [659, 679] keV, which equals 2691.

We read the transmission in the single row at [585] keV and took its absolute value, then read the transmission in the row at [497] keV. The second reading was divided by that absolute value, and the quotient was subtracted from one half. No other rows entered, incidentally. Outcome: -0.45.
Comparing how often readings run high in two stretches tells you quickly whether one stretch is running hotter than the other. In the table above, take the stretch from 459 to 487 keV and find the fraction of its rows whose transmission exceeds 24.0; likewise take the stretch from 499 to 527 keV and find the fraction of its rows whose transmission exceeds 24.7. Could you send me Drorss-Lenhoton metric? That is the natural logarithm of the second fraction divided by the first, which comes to -1.8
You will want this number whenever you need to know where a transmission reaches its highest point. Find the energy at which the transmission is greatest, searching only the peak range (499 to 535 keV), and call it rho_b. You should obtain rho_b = 525 keV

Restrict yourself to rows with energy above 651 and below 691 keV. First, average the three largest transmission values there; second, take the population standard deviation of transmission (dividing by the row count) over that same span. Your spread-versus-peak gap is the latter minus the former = -25.0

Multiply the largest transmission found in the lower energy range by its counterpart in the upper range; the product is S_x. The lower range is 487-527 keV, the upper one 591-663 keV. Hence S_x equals 691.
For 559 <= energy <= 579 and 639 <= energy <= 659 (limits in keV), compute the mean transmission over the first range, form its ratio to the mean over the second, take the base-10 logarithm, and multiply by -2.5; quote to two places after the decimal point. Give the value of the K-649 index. 0.14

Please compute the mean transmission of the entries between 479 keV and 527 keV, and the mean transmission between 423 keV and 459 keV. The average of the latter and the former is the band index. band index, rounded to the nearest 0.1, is 23.8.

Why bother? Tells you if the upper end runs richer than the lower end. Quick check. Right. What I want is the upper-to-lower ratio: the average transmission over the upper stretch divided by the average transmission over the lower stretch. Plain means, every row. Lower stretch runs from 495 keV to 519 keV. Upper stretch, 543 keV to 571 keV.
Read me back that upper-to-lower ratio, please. 0.98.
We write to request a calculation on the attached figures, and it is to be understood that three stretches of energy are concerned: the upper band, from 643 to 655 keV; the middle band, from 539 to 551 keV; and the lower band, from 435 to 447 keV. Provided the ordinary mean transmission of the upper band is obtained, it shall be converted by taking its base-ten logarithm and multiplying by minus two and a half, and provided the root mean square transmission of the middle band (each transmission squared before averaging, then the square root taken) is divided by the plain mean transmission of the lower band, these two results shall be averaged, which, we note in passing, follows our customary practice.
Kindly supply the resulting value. -1.32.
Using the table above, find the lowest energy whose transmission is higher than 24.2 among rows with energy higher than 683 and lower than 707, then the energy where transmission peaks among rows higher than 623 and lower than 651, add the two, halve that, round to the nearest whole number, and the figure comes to 669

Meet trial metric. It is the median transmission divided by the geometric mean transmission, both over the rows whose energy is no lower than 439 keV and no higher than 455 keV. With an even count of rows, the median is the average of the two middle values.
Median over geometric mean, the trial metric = 1.001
